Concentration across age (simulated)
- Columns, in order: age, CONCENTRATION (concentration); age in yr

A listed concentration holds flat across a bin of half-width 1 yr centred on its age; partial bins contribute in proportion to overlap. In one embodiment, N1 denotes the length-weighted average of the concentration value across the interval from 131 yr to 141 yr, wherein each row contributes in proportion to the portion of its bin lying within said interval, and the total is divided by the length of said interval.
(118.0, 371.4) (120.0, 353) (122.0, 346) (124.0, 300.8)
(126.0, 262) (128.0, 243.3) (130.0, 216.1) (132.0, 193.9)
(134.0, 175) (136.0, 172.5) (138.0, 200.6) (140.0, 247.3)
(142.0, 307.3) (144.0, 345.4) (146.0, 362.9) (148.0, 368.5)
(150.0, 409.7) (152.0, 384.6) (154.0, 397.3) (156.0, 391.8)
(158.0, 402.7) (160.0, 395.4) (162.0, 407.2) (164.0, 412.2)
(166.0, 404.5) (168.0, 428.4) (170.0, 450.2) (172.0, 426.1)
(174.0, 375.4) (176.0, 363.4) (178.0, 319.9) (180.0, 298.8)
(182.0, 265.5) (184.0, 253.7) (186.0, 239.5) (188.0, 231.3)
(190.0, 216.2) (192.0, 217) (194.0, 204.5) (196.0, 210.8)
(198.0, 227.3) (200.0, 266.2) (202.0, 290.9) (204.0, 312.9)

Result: 198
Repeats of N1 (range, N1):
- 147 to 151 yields 389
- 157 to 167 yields 404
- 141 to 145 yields 326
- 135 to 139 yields 187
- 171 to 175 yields 401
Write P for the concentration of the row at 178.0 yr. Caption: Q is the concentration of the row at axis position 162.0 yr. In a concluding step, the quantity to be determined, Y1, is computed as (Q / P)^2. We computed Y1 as 1.62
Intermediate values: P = 319.9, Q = 407.2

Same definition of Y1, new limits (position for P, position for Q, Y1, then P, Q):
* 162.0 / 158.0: 0.98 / 407.2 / 402.7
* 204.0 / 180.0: 0.91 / 312.9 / 298.8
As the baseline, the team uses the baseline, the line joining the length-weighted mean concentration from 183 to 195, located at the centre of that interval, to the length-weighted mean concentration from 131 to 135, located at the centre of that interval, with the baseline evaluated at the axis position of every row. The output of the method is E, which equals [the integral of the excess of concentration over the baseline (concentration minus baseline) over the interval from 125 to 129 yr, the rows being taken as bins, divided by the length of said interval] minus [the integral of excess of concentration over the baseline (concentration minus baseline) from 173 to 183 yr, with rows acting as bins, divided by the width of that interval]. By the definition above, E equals -33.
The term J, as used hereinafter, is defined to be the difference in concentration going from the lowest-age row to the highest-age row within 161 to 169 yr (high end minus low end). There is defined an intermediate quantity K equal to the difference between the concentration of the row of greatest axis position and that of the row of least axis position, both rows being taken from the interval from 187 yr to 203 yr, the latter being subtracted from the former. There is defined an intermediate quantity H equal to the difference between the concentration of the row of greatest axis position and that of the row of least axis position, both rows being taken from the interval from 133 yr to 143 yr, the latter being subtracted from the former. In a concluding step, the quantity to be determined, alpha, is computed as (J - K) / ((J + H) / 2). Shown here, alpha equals -1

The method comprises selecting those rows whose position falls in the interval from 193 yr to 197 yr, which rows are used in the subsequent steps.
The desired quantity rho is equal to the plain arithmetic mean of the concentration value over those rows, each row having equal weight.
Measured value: 208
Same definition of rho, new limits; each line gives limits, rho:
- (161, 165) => 410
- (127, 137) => 200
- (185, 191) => 229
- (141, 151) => 359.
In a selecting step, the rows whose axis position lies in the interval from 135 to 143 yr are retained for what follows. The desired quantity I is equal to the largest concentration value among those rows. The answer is 307.3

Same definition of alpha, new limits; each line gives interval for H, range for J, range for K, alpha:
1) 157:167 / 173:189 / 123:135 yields 0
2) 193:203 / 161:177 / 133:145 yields -10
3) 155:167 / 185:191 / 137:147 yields 35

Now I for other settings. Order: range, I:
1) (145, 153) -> 409.7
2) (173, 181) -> 375.4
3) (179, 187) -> 298.8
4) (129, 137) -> 216.1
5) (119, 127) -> 353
